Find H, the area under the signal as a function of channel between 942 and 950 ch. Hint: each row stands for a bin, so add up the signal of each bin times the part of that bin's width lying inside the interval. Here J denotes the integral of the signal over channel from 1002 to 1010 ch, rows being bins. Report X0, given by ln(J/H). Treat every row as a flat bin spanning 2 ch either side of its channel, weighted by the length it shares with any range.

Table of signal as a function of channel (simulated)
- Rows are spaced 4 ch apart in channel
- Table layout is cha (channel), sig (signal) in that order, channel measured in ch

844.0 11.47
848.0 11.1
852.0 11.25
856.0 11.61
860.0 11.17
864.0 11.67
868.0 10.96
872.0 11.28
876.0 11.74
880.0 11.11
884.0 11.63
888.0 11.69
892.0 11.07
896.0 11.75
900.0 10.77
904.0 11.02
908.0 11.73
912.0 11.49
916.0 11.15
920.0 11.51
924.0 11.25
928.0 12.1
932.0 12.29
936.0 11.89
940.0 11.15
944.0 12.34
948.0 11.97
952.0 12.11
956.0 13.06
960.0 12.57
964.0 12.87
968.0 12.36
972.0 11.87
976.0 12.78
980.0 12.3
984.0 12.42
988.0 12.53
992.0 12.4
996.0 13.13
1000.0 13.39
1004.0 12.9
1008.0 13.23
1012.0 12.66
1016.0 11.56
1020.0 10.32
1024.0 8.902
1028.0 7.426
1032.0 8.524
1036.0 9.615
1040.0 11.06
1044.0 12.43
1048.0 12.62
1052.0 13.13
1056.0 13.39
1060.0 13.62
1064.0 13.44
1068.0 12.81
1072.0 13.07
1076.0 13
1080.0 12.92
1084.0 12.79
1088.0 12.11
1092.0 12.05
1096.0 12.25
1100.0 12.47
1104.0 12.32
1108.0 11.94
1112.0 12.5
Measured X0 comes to 0.07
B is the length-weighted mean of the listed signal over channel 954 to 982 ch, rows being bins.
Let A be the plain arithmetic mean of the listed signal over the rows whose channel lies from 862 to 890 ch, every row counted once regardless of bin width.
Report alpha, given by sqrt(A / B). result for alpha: 0.95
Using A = 11.4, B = 12.5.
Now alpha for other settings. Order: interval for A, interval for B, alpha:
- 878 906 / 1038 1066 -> 0.94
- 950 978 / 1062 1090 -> 0.99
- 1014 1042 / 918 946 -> 0.90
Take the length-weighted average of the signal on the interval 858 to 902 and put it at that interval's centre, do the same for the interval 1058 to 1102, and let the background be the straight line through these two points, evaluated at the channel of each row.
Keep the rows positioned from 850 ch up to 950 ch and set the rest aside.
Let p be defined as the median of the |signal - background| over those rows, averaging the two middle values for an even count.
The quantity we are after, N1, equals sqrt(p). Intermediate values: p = 0.30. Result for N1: 0.55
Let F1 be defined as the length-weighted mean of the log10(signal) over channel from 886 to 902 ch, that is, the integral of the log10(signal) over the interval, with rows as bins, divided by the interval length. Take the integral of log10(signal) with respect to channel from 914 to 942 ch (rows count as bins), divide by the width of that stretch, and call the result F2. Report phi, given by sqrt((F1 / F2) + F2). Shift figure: 1.43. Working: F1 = 1.05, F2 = 1.06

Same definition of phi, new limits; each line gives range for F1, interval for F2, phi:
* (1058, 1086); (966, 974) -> 1.45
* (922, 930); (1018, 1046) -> 1.44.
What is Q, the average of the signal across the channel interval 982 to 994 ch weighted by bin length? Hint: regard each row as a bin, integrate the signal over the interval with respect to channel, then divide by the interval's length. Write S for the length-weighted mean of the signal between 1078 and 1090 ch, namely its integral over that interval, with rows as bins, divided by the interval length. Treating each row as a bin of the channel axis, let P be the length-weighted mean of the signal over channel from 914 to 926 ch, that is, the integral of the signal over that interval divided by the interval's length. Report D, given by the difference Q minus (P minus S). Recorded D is 13.8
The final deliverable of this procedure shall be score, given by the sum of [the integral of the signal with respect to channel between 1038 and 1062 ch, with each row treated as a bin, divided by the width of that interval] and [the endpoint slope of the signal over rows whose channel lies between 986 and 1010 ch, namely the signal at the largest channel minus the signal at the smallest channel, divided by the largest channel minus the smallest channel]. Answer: 12.7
